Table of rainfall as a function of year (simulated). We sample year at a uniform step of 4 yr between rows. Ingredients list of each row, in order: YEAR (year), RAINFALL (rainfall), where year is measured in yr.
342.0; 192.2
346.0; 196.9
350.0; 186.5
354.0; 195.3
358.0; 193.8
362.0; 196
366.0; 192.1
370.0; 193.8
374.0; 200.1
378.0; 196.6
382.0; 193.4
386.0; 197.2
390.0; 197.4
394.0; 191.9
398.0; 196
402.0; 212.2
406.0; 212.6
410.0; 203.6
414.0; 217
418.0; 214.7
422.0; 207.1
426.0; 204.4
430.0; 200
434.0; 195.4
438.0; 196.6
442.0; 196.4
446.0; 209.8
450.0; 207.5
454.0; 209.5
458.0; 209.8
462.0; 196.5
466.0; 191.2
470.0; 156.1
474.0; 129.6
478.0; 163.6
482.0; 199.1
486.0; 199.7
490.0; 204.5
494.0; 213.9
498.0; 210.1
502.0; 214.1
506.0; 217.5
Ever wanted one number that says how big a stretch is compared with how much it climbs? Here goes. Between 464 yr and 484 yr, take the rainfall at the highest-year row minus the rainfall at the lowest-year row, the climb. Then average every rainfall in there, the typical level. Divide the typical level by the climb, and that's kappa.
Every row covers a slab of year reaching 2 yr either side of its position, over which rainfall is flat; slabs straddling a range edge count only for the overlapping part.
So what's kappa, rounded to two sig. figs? 21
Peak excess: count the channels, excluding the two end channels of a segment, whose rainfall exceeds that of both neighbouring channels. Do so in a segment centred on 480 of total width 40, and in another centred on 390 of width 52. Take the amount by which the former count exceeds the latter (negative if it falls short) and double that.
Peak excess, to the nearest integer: -4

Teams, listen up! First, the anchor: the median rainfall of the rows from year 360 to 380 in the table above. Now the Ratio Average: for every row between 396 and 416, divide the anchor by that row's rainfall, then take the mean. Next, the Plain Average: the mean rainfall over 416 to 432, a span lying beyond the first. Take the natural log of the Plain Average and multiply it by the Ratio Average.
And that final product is 5.02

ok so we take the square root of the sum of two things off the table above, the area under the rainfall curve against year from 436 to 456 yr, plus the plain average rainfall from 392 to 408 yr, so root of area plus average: 65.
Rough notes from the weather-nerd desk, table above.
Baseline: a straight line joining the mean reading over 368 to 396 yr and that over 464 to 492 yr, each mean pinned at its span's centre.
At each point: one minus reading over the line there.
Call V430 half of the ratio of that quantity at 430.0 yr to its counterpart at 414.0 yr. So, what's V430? 0.25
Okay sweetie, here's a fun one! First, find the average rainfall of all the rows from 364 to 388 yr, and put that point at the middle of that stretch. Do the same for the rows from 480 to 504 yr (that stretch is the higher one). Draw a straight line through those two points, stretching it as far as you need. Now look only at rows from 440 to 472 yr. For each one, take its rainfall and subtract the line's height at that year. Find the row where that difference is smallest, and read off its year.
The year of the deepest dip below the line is 470.0 yr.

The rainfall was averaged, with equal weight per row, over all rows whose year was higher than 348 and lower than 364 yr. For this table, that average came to 193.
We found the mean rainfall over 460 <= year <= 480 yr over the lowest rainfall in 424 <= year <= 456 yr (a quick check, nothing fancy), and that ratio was 0.86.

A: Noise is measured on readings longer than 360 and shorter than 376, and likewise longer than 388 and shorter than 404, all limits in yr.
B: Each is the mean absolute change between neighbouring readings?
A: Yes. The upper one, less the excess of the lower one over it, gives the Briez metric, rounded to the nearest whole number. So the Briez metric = 13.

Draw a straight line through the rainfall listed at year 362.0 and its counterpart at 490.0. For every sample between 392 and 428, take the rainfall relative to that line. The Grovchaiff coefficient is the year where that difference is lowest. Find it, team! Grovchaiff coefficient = 394.0 yr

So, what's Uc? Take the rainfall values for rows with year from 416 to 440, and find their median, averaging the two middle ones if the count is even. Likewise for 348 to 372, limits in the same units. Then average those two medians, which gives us 198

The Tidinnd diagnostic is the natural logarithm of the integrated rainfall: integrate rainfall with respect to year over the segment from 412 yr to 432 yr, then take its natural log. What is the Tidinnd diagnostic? 8.34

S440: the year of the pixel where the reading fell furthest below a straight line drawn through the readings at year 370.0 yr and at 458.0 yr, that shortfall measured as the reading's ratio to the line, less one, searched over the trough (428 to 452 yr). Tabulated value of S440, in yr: 442.0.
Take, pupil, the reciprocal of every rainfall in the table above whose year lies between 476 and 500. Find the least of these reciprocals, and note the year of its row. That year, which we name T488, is 494.0 yr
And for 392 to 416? 414.0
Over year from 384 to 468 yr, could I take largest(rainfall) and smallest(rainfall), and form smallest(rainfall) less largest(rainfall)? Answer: -26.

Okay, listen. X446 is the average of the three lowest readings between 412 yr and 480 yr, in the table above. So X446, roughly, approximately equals 150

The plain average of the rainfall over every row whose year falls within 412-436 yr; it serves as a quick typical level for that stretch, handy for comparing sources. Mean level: 206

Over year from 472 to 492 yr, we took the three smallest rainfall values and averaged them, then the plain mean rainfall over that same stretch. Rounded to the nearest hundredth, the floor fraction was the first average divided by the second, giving 0.92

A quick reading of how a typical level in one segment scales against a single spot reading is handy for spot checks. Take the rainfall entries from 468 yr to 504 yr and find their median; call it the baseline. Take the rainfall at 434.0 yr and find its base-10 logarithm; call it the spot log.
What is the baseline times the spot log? 457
